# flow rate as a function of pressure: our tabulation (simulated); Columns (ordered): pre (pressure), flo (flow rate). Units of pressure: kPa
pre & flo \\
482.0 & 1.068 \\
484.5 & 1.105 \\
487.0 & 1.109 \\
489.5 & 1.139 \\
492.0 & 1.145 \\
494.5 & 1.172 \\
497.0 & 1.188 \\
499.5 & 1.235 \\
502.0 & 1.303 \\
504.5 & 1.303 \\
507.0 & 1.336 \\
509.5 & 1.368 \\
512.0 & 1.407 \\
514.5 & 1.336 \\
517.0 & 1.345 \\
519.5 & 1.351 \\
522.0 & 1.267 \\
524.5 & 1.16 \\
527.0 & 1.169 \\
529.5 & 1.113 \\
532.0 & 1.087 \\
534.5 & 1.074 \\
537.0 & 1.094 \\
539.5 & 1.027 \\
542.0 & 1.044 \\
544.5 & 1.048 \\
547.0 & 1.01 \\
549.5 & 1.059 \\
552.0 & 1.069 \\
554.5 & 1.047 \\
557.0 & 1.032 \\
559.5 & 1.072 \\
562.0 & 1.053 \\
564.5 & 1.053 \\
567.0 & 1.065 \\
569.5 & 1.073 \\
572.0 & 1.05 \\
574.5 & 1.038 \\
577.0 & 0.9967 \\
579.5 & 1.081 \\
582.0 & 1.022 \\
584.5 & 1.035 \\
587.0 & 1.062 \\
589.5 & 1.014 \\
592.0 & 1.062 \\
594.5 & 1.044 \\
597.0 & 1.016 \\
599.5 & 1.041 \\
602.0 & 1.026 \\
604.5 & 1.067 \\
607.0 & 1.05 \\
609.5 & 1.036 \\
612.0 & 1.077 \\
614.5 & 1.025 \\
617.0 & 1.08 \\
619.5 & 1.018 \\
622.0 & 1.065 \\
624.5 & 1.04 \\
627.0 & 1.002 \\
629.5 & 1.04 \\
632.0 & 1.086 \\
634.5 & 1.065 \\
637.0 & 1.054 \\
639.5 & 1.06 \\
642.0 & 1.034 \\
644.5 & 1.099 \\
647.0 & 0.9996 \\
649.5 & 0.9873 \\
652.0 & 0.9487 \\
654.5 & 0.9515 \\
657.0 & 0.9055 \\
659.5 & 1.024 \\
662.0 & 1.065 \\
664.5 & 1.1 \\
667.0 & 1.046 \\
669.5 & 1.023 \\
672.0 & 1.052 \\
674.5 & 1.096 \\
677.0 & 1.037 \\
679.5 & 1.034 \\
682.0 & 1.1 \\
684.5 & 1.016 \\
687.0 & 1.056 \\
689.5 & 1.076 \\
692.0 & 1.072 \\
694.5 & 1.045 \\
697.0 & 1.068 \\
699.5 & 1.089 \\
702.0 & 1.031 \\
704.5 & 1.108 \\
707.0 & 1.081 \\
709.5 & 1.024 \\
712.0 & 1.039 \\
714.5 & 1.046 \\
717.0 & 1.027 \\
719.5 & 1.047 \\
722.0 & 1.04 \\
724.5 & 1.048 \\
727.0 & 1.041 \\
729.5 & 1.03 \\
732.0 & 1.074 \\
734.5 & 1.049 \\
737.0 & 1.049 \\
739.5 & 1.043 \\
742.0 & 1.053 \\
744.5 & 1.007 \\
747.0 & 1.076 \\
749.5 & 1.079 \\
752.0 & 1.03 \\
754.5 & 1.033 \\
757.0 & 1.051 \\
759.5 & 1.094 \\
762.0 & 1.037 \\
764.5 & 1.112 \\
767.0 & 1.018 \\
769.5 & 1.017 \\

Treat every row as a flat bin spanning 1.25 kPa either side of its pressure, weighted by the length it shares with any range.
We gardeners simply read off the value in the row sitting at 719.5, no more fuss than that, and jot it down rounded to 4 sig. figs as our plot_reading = 1.047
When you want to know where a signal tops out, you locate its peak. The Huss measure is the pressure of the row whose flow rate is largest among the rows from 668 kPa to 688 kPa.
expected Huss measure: 682.0 kPa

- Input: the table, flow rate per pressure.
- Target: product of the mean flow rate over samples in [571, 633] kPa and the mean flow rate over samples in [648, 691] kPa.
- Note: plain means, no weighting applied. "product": 1.075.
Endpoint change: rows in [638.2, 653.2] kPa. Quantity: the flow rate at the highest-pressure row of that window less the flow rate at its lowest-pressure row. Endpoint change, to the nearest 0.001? -0.111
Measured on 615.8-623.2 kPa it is -0.015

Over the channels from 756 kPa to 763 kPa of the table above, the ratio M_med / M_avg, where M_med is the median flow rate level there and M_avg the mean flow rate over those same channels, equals 0.99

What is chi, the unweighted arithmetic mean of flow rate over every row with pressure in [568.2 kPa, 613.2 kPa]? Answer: 1.04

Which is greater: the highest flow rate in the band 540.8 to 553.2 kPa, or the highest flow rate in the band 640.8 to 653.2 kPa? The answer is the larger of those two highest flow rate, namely 1.10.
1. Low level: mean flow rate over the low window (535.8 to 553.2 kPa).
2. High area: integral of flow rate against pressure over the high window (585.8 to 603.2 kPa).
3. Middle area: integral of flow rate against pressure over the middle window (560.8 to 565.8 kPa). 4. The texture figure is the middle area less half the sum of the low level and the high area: -4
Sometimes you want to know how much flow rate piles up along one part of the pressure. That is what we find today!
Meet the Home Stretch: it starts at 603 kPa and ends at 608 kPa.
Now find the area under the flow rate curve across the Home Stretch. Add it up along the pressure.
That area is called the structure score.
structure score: 5.29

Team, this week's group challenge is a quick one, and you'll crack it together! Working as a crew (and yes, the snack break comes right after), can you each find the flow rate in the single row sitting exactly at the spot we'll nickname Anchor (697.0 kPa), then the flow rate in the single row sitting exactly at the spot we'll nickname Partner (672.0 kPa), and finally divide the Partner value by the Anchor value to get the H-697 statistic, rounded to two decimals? 0.99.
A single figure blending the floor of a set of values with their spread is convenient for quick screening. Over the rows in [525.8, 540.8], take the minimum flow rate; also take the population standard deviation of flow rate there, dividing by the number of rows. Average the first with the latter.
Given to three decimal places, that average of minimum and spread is 0.535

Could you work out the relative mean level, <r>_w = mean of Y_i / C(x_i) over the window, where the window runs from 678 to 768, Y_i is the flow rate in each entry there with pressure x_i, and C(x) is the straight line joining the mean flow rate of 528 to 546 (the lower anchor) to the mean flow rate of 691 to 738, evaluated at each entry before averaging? 1.00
